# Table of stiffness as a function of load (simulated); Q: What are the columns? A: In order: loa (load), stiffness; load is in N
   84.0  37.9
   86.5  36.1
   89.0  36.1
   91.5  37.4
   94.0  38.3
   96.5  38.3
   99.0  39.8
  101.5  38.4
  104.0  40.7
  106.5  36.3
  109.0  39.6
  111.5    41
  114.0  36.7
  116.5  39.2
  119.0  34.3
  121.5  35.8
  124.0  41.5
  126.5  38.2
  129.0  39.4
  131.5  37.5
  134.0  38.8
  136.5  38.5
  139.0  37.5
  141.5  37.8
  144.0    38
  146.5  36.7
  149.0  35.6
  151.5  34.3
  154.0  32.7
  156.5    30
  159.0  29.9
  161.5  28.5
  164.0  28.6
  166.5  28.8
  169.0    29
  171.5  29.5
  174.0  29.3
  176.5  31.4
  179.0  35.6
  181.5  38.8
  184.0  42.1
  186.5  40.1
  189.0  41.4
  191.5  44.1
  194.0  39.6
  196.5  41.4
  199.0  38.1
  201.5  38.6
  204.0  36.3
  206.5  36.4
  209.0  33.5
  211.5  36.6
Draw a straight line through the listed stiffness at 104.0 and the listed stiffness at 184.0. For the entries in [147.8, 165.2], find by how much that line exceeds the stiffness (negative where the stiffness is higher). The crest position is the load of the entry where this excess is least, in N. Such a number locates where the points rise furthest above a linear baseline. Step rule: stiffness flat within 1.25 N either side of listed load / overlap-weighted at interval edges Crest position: 149.0 N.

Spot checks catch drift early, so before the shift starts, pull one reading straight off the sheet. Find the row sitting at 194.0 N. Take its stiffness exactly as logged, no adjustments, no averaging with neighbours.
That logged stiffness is 39.6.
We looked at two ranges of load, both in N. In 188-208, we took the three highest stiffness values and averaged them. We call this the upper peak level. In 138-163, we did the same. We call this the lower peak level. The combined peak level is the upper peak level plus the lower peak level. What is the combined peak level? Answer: 80.1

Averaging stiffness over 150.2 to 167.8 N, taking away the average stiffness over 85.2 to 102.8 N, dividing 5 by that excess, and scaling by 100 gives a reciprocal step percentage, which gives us -68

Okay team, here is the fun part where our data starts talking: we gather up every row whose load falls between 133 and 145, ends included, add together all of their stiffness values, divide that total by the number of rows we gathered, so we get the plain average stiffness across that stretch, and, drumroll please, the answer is 38.1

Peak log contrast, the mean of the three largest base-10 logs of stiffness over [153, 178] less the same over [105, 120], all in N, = -0.11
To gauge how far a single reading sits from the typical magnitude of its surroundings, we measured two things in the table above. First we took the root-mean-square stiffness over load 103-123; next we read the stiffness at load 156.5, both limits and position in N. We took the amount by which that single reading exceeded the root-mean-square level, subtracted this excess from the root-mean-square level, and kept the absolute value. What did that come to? 46.0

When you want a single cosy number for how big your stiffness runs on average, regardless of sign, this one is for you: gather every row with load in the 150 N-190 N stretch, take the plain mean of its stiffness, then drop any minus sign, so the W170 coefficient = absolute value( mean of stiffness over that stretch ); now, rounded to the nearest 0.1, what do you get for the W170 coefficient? 33.1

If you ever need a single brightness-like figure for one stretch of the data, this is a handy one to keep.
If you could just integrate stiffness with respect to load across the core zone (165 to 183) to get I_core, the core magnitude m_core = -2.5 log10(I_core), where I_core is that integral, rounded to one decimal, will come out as -6.9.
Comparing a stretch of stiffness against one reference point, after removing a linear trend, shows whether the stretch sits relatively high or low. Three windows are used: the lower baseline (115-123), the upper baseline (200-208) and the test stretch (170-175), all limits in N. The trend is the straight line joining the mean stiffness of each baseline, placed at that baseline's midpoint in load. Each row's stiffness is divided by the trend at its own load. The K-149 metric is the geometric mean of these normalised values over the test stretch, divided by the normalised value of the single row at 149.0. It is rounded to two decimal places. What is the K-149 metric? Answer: 0.82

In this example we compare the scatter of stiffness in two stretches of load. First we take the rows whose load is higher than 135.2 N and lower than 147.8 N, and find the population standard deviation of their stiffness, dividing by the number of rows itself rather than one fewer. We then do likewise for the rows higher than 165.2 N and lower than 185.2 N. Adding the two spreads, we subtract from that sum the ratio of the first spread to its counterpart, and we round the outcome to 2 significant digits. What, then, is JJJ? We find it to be 5.3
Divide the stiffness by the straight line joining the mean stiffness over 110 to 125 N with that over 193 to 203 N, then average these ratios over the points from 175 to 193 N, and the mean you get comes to 1.00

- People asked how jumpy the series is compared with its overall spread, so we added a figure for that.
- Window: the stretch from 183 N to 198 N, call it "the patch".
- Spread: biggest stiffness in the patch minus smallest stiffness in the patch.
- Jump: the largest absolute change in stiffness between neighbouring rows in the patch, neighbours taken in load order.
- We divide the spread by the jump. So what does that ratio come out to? 1.00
